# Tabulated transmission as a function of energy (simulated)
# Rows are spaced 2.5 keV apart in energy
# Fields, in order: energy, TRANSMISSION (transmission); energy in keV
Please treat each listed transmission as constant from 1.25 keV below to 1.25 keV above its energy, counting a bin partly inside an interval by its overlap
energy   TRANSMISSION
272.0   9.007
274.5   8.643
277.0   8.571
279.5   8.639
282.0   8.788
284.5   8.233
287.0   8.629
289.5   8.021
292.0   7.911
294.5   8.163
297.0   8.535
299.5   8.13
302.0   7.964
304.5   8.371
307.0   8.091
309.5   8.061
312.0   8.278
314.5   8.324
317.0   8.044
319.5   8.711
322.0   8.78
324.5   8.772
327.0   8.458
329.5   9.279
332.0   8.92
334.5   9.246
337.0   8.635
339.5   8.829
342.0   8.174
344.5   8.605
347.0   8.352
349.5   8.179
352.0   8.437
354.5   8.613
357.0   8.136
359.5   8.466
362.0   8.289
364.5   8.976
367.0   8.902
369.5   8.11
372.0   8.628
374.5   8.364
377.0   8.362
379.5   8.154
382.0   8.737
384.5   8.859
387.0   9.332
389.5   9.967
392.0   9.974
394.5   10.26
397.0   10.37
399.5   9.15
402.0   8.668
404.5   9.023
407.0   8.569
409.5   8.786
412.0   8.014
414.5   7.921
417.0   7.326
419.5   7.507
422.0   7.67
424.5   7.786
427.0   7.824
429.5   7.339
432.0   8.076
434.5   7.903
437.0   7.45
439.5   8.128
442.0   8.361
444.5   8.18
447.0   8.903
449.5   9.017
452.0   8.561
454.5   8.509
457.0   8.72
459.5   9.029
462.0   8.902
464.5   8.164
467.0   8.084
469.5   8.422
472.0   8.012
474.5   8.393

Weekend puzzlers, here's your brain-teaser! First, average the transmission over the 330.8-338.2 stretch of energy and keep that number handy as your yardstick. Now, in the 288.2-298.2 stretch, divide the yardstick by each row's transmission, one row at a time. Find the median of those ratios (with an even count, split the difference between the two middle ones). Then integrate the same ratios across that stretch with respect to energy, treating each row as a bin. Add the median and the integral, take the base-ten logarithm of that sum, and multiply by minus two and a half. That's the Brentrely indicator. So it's -2.70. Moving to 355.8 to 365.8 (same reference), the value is -2.66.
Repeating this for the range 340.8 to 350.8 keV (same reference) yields -2.68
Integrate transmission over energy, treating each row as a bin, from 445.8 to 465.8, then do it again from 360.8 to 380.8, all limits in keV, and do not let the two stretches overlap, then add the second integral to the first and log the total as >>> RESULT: 344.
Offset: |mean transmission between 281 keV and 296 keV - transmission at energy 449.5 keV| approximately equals 0.73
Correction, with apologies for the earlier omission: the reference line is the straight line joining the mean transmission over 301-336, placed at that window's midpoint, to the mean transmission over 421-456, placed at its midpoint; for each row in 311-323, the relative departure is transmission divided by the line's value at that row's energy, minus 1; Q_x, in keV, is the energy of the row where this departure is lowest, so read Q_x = 317.0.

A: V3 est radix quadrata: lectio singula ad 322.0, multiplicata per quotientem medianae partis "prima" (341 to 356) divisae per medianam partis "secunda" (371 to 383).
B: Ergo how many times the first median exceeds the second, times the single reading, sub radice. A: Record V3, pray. 2.97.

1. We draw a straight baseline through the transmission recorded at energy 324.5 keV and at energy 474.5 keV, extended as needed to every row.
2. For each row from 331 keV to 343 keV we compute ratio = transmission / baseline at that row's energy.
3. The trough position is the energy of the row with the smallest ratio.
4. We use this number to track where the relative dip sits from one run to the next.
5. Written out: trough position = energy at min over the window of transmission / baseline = 342.0 keV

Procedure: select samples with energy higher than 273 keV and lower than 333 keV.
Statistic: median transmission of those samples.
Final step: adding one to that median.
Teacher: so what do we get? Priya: 9.41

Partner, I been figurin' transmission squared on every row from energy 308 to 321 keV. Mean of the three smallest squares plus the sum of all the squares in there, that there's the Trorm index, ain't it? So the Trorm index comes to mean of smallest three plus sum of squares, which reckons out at 409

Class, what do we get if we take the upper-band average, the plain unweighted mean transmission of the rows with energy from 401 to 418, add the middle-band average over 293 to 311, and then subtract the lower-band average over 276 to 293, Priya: 8.1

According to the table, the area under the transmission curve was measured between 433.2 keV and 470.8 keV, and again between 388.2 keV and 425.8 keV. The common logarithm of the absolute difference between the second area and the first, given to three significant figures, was 1.07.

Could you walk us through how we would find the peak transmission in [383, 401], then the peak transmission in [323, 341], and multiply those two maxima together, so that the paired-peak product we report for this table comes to 96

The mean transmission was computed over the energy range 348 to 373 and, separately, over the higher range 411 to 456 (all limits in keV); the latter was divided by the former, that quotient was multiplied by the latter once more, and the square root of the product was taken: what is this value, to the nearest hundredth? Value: 2.76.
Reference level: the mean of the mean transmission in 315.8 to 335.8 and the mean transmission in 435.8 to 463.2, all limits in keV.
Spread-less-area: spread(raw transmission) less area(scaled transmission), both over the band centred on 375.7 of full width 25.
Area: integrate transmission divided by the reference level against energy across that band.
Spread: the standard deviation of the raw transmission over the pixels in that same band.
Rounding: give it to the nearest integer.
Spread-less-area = -25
